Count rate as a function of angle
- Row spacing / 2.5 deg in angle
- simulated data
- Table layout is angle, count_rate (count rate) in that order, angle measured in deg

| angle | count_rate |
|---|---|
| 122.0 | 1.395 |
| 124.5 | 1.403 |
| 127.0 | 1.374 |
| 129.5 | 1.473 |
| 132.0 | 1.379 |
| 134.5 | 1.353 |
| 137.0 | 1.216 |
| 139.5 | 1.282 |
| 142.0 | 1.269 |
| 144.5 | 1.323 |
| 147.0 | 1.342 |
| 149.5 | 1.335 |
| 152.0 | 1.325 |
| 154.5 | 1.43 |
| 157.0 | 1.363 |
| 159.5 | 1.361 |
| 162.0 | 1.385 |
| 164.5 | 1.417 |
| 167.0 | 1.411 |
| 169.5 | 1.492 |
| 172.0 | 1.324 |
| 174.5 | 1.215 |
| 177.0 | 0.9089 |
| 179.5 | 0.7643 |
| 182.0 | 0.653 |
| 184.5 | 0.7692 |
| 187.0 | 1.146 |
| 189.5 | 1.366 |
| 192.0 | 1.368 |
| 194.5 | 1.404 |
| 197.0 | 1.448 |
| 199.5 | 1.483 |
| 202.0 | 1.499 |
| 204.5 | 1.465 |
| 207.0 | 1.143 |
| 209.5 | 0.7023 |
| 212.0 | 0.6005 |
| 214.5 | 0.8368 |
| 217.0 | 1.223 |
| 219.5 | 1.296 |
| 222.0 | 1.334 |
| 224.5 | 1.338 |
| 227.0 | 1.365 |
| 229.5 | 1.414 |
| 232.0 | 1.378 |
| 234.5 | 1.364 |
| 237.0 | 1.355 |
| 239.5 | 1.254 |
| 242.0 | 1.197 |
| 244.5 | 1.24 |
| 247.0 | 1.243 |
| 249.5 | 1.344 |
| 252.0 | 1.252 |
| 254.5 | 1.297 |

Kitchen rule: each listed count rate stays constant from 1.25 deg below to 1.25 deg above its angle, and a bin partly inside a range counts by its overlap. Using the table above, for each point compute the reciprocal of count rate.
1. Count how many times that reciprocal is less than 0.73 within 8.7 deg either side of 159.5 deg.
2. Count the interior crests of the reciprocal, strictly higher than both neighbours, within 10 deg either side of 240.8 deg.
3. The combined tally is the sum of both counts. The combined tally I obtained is 5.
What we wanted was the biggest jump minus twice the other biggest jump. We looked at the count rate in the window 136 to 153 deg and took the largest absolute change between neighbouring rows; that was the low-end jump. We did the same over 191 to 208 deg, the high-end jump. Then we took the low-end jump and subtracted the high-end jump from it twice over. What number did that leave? -0.6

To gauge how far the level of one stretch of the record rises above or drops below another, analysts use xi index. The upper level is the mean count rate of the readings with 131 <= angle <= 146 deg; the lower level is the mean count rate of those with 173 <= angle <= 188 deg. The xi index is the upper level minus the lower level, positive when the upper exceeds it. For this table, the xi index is 0.39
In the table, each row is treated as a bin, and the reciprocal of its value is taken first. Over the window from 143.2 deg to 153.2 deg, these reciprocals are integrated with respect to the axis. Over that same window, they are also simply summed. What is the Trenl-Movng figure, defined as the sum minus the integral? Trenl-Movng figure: -5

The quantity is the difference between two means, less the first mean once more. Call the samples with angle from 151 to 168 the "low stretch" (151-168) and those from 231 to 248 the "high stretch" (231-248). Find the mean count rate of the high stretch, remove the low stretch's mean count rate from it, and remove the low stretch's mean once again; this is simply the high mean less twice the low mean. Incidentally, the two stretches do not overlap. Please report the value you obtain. -1.48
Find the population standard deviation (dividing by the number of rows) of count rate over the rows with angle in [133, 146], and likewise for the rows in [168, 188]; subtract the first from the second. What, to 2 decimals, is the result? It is 0.24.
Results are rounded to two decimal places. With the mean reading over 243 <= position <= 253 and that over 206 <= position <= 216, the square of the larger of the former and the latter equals 1.61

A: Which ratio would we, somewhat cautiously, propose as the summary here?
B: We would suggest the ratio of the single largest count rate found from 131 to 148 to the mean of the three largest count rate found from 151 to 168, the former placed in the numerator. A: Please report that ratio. 0.97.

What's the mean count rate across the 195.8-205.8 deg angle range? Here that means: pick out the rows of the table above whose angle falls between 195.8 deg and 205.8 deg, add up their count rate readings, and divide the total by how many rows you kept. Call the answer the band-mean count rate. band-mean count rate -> 1.47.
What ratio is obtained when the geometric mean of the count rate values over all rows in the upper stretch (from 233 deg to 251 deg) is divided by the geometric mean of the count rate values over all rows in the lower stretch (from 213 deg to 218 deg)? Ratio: 1.27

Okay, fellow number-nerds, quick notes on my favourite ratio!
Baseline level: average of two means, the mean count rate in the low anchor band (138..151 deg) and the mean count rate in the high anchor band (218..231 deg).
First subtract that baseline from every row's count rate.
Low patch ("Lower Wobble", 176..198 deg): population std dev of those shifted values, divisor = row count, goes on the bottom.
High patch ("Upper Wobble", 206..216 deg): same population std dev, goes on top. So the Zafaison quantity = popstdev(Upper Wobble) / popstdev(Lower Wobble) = 0.7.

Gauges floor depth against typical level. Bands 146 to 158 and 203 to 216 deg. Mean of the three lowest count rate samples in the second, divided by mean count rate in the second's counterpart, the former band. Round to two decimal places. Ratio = 0.52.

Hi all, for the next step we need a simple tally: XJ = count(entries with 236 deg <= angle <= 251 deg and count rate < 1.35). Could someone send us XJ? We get 5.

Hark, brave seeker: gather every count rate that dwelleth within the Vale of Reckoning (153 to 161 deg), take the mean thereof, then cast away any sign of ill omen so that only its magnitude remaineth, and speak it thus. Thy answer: 1.38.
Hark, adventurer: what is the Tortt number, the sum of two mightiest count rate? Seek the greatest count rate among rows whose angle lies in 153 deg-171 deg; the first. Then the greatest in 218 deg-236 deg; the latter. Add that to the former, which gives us 2.91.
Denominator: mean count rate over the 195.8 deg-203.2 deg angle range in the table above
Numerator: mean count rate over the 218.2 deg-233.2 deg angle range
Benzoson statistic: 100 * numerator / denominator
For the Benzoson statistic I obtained 92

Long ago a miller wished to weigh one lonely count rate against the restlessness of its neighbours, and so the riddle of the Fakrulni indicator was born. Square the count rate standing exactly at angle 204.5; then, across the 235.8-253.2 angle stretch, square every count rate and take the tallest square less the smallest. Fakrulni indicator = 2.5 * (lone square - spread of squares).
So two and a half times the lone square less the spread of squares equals 4.4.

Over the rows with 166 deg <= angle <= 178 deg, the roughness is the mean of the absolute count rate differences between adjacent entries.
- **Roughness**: 0.17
